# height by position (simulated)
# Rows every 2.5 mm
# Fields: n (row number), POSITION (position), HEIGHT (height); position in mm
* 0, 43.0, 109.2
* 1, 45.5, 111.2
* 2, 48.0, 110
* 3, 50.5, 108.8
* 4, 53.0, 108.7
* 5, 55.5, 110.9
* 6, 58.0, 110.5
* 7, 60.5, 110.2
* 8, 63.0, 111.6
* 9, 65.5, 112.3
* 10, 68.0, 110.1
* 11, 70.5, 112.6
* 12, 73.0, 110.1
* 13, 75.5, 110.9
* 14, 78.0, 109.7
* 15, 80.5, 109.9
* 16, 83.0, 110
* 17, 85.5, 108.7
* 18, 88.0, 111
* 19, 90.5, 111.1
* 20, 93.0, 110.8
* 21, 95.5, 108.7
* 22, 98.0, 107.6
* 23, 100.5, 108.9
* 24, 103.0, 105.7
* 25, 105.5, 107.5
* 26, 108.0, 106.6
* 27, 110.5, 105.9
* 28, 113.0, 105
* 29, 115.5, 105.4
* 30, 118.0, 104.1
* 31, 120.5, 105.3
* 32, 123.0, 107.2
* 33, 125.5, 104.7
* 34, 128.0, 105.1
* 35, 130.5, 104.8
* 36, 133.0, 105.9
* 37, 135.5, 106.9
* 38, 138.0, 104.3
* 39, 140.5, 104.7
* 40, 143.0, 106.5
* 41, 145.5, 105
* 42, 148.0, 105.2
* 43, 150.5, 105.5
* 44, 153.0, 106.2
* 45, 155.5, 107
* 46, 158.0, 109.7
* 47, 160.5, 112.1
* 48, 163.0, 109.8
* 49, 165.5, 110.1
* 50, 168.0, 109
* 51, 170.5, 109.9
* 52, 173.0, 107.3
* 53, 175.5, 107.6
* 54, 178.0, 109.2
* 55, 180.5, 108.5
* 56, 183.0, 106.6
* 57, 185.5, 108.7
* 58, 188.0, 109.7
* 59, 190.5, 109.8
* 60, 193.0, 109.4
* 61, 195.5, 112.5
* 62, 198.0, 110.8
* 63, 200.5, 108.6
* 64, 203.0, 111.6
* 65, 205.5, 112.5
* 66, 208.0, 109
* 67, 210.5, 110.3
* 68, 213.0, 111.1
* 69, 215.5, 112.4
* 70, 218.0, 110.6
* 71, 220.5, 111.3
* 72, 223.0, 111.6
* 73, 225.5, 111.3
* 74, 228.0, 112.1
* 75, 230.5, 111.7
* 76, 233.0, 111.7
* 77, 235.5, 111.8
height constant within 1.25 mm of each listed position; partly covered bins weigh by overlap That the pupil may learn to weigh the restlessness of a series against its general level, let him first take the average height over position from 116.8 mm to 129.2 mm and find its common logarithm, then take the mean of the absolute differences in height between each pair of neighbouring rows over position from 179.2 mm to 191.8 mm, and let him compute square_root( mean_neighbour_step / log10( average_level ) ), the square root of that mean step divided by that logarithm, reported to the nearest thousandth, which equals 0.794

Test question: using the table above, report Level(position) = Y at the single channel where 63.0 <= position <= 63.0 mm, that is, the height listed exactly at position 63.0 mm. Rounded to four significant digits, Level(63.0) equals 111.6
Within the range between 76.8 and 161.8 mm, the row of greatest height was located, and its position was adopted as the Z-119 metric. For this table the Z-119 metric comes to 160.5 mm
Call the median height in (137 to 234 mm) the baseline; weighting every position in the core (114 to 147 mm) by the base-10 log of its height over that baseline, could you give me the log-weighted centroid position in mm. 130.3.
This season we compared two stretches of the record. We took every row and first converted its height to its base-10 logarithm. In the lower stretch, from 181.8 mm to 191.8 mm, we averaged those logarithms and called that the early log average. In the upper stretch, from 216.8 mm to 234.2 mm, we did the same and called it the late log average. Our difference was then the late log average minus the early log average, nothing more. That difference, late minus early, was 0.011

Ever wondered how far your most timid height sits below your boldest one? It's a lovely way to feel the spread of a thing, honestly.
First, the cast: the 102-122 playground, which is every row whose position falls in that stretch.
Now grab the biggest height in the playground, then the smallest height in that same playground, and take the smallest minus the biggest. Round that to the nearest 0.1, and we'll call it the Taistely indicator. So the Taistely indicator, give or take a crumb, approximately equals -3.4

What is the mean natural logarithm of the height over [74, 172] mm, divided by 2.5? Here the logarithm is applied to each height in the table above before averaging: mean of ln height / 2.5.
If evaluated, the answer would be 1.87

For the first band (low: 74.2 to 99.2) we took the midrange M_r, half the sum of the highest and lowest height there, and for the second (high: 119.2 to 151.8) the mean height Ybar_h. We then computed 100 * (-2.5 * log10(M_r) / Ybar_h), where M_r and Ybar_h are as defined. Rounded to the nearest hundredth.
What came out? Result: -4.83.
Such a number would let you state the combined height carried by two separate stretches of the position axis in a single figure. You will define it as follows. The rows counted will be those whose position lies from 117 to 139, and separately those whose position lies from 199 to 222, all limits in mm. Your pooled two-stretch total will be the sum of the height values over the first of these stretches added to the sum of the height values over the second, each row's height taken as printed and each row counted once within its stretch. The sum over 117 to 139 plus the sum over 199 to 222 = 1946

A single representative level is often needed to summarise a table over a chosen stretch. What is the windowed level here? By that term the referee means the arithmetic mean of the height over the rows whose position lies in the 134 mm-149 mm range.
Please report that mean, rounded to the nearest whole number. 105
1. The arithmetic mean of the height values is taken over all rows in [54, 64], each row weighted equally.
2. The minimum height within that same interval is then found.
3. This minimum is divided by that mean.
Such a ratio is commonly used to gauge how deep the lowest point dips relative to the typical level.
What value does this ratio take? 0.995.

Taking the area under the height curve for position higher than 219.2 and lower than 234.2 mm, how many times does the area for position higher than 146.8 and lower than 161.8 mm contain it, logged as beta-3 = 1.0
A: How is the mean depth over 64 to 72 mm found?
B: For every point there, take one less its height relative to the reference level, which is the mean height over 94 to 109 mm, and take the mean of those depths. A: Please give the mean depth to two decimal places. -0.04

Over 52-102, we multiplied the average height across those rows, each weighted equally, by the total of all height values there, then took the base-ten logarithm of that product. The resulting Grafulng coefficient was 5.39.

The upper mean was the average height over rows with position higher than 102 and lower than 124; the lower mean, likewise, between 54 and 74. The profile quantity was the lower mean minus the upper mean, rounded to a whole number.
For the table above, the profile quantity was 5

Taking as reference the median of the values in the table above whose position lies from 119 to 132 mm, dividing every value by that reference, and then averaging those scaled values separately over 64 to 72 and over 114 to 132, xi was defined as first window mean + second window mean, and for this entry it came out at 2.06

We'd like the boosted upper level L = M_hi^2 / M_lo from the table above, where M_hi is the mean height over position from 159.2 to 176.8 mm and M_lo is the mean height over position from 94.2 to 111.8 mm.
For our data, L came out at 112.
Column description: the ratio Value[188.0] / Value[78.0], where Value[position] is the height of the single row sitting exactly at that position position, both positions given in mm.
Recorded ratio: 1.000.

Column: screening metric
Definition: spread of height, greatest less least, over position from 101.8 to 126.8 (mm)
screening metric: 3.4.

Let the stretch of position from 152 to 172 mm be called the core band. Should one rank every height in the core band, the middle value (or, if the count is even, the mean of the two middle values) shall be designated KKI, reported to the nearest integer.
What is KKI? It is 110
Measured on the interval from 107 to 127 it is 105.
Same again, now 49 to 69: 110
